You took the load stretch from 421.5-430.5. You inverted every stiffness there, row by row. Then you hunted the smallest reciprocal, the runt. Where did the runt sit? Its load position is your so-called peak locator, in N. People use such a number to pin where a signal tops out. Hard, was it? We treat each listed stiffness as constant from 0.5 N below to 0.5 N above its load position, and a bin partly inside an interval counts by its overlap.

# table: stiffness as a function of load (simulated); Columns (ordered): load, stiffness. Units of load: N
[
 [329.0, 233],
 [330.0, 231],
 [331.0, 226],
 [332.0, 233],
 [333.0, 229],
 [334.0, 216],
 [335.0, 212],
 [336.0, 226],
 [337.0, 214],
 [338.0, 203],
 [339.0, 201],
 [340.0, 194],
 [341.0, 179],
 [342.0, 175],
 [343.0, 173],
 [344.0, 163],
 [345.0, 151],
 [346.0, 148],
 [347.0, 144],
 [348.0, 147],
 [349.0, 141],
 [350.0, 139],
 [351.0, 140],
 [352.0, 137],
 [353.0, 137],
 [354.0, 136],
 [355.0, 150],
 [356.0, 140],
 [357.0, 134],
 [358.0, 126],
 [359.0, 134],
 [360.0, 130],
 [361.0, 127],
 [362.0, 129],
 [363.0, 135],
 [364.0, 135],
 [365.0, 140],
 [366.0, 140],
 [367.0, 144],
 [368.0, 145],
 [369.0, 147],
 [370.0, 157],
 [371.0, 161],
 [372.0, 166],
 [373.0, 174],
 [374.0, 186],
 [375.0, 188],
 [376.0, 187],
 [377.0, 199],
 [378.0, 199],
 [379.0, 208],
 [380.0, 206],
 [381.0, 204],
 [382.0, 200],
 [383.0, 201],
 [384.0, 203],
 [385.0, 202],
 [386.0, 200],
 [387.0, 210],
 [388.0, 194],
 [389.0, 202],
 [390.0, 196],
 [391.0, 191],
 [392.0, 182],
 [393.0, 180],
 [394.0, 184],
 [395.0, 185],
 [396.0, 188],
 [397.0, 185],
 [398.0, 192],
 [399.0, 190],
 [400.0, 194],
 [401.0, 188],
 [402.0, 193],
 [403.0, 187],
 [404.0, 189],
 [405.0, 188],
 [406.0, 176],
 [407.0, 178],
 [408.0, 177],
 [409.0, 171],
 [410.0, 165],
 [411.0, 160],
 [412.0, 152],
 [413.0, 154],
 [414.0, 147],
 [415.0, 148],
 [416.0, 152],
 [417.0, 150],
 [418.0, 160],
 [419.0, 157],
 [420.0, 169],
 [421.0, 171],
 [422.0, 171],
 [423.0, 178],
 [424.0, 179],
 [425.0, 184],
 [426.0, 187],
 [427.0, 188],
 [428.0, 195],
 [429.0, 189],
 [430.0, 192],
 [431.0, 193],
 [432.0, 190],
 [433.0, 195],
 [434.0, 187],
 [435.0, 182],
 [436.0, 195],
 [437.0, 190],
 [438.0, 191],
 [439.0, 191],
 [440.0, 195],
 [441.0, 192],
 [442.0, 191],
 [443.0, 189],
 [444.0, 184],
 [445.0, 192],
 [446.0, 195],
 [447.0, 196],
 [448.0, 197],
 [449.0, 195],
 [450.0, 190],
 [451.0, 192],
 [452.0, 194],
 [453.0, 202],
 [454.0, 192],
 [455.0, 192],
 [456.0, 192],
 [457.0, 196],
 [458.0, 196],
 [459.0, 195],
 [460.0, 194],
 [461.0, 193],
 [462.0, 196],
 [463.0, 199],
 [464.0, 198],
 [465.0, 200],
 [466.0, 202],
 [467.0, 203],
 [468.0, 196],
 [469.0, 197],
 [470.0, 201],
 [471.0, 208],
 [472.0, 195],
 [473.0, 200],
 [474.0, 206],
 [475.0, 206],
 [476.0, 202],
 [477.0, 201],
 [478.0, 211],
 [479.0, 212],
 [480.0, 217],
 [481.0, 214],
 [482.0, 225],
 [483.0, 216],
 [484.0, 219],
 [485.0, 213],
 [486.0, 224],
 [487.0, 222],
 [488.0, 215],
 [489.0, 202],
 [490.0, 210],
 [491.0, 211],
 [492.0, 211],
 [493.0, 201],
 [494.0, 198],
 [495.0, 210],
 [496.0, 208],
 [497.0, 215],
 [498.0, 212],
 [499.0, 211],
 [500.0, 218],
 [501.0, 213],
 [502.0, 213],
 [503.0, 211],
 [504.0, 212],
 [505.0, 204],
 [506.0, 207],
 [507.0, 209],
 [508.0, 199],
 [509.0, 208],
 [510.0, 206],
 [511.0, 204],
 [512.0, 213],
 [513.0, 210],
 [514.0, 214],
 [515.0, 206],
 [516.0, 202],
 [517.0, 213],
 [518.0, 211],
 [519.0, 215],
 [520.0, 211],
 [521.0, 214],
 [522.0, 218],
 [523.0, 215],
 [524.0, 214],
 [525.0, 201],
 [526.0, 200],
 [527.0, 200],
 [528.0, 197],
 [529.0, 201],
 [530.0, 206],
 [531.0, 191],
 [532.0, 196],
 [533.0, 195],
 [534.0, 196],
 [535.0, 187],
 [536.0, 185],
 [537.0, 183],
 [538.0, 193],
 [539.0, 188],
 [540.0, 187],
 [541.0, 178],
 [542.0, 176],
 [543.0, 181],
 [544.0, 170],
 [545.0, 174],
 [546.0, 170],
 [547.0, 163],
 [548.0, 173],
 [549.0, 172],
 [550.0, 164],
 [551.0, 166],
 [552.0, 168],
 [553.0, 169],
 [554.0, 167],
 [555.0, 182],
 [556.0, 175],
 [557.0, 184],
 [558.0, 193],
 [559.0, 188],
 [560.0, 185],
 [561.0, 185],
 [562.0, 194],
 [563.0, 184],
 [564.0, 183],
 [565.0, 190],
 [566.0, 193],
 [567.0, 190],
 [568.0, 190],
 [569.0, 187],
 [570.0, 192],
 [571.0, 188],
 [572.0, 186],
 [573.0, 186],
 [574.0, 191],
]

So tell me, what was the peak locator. 428.0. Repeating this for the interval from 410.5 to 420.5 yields 420.0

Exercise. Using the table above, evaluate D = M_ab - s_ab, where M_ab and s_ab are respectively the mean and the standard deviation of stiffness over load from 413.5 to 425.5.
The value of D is 151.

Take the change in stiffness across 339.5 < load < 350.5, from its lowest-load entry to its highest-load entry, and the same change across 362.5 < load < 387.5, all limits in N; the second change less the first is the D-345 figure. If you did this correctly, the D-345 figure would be 130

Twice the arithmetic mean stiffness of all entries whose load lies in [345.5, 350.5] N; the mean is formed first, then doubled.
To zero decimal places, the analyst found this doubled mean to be 288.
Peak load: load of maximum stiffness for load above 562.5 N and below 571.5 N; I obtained 566.0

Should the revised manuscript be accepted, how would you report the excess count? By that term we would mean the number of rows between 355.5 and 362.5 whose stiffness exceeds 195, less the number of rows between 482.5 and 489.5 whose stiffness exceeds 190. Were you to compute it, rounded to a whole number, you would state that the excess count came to -7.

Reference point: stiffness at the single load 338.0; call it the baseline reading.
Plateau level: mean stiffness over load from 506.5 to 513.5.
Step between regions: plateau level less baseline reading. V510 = 4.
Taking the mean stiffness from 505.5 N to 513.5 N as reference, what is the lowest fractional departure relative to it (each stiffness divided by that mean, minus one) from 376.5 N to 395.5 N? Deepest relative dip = -0.13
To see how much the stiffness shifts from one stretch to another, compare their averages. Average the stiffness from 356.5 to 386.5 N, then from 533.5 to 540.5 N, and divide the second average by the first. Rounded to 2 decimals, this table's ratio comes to 1.13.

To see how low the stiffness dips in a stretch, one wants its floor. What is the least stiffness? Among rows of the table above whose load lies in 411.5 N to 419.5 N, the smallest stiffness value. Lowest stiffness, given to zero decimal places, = 147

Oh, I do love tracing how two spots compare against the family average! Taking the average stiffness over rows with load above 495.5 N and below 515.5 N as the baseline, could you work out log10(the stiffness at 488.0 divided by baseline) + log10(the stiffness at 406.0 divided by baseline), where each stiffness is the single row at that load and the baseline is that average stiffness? -0.065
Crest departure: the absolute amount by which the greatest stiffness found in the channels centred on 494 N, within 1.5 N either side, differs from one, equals 209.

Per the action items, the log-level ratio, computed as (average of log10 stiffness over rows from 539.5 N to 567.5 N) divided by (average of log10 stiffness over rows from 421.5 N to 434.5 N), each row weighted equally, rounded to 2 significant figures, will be 0.99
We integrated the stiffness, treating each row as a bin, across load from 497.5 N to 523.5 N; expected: 5469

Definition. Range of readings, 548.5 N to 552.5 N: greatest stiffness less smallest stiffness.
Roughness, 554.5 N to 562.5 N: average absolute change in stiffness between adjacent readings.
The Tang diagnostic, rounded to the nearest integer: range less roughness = 2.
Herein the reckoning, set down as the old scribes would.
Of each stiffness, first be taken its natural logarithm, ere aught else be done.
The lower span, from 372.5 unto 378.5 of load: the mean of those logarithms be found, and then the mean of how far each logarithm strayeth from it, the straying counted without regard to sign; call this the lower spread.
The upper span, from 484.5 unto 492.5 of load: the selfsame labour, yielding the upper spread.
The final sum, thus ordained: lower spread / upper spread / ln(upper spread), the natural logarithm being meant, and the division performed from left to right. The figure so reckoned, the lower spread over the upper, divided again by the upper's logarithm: -0.4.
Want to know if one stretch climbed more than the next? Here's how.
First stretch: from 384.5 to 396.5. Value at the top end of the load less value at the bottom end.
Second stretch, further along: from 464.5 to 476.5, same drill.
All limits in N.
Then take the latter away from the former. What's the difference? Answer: -16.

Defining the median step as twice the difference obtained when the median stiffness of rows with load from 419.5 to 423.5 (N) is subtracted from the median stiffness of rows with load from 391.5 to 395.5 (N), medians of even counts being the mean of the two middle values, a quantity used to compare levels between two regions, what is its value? 24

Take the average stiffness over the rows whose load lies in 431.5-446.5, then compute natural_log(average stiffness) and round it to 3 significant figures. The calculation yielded 5.25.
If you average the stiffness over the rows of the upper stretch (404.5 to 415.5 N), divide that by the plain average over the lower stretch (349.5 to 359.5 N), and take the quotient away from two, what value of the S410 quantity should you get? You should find 0.80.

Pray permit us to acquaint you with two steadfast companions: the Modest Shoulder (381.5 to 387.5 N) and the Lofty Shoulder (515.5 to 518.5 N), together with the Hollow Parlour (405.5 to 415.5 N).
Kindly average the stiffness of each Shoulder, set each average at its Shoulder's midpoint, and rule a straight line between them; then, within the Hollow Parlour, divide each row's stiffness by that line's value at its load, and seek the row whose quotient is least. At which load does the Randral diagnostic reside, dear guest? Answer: 414.0 N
